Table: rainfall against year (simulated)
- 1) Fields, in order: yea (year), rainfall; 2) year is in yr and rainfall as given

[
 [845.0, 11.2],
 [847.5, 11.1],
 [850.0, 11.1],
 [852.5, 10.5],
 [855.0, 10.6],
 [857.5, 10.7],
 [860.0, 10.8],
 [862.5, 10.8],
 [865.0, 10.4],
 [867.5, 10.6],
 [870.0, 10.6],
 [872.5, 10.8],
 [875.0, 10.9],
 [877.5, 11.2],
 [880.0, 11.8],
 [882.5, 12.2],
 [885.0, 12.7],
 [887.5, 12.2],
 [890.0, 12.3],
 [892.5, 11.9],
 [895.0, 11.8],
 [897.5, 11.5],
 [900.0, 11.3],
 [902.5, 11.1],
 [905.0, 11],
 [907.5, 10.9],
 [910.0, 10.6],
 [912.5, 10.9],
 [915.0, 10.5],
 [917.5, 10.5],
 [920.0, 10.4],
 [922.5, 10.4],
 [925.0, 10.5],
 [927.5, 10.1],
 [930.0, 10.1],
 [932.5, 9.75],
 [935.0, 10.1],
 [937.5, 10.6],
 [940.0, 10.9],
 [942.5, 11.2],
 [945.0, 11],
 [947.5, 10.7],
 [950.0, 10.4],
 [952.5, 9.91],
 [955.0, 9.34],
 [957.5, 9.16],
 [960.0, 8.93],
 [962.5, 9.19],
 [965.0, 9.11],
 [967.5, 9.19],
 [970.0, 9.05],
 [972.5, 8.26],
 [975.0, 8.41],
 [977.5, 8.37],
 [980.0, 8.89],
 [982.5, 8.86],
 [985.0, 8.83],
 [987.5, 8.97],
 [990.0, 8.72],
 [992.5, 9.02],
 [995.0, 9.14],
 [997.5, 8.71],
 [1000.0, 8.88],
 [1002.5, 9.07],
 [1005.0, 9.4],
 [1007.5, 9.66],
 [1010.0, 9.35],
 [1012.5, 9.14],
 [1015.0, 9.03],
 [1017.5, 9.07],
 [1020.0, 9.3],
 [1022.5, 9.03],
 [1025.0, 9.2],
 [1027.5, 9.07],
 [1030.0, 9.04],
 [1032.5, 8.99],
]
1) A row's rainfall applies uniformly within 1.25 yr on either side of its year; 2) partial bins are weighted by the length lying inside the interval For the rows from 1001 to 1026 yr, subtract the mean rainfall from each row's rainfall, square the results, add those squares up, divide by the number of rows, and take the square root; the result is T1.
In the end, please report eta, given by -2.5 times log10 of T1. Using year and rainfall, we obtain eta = 1.8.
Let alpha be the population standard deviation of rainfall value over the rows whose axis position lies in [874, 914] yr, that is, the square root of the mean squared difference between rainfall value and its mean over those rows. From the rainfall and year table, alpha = 0.603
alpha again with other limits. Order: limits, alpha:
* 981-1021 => 0.250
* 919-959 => 0.546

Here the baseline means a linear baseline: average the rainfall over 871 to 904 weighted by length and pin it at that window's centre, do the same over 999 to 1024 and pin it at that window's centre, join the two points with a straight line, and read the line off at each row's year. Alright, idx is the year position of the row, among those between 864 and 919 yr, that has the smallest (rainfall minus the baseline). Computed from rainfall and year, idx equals 865.0 yr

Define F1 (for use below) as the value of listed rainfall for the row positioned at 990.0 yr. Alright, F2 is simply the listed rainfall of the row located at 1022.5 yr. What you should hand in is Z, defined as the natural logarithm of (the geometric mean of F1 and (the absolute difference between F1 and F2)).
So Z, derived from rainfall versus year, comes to 0.5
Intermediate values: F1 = 8.72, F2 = 9.03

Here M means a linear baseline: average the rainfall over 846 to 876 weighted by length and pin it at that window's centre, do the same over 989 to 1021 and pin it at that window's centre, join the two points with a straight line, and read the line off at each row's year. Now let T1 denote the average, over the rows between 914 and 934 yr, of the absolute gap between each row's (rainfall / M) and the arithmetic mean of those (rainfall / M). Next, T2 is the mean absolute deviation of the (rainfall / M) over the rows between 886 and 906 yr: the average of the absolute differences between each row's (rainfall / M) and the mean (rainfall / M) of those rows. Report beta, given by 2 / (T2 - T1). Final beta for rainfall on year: 119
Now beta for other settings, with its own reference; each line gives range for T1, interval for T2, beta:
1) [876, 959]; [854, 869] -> -50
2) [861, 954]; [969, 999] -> -91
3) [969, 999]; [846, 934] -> 79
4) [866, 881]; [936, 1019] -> 111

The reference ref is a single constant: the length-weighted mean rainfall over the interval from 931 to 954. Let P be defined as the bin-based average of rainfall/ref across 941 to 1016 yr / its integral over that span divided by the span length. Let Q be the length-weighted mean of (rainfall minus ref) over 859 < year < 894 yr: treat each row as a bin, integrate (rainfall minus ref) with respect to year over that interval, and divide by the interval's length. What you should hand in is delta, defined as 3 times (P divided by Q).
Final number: 3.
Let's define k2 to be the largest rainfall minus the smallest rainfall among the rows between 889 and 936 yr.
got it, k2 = 2.55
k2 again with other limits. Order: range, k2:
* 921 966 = 2.27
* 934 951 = 1.10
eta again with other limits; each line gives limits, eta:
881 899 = 1.1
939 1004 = 0.2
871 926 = 0.4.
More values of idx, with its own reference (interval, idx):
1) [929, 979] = 972.5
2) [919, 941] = 932.5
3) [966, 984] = 972.5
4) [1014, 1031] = 1015.0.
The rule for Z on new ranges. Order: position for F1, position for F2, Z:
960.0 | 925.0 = 1.3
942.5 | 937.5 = 1.0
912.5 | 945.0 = 0.0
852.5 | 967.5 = 1.3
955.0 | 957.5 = 0.3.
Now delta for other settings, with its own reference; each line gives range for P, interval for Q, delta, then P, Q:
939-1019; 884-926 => 4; 0.89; 0.7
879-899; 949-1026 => -2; 1.15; -1.4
